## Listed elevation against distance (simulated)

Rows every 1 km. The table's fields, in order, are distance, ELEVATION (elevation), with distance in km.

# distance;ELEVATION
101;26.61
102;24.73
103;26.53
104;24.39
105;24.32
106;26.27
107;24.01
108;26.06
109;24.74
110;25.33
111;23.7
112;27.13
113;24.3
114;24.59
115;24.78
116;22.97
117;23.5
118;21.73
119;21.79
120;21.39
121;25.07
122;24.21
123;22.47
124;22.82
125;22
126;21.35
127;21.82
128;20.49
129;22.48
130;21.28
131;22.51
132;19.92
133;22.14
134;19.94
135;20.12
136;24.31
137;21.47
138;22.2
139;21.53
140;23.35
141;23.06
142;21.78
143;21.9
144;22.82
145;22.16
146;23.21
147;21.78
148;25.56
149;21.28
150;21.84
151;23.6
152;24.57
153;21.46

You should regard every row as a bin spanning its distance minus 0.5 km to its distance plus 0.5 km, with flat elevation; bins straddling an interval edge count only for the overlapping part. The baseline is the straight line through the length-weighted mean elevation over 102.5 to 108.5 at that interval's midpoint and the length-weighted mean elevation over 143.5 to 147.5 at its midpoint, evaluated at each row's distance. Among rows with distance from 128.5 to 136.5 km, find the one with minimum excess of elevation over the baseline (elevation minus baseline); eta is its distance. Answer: 132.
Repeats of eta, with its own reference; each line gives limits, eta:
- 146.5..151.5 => 149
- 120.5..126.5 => 126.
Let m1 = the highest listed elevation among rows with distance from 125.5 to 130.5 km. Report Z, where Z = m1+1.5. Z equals 24.0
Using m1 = 22.48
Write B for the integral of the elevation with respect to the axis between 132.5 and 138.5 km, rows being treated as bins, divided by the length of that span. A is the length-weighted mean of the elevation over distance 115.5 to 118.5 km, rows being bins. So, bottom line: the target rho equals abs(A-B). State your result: 1.04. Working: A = 22.7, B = 21.7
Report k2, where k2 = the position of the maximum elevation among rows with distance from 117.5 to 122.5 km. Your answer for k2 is 121 km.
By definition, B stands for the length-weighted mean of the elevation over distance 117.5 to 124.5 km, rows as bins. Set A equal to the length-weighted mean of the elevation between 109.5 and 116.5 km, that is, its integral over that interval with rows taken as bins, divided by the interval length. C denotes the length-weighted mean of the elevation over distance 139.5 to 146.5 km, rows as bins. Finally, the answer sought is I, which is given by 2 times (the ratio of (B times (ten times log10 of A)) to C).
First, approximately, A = 24.7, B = 22.8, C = 22.6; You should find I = 28.1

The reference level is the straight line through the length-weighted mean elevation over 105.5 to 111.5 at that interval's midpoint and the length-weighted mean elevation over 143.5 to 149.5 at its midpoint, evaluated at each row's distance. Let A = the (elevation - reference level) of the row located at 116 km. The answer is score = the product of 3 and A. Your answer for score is -5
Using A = -1.6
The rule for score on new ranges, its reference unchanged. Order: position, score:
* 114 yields 0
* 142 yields -4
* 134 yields -11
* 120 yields -9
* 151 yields 3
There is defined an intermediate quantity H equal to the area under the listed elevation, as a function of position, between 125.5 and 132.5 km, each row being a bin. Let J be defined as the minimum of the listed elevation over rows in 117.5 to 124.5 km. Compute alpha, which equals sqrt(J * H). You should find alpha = 57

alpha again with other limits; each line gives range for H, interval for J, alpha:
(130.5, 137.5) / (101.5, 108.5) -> 60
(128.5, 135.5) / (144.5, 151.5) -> 56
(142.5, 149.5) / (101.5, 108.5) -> 62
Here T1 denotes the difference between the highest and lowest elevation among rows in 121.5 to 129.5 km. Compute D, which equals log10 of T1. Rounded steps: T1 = 3.7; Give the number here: 0.57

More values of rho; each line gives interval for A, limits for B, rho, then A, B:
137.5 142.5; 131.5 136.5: 1.10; 22.4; 21.3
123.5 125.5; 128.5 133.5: 0.74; 22.4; 21.7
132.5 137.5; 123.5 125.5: 0.81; 21.6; 22.4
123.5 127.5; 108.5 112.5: 3.23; 22.0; 25.2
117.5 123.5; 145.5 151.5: 0.10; 22.8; 22.9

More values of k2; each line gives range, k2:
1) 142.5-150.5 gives 148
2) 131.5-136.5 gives 136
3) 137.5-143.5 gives 140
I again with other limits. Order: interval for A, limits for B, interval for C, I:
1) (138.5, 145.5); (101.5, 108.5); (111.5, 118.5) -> 28.2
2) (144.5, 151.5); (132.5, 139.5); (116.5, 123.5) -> 25.7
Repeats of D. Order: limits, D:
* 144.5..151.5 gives 0.63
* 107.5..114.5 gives 0.54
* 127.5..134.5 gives 0.41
